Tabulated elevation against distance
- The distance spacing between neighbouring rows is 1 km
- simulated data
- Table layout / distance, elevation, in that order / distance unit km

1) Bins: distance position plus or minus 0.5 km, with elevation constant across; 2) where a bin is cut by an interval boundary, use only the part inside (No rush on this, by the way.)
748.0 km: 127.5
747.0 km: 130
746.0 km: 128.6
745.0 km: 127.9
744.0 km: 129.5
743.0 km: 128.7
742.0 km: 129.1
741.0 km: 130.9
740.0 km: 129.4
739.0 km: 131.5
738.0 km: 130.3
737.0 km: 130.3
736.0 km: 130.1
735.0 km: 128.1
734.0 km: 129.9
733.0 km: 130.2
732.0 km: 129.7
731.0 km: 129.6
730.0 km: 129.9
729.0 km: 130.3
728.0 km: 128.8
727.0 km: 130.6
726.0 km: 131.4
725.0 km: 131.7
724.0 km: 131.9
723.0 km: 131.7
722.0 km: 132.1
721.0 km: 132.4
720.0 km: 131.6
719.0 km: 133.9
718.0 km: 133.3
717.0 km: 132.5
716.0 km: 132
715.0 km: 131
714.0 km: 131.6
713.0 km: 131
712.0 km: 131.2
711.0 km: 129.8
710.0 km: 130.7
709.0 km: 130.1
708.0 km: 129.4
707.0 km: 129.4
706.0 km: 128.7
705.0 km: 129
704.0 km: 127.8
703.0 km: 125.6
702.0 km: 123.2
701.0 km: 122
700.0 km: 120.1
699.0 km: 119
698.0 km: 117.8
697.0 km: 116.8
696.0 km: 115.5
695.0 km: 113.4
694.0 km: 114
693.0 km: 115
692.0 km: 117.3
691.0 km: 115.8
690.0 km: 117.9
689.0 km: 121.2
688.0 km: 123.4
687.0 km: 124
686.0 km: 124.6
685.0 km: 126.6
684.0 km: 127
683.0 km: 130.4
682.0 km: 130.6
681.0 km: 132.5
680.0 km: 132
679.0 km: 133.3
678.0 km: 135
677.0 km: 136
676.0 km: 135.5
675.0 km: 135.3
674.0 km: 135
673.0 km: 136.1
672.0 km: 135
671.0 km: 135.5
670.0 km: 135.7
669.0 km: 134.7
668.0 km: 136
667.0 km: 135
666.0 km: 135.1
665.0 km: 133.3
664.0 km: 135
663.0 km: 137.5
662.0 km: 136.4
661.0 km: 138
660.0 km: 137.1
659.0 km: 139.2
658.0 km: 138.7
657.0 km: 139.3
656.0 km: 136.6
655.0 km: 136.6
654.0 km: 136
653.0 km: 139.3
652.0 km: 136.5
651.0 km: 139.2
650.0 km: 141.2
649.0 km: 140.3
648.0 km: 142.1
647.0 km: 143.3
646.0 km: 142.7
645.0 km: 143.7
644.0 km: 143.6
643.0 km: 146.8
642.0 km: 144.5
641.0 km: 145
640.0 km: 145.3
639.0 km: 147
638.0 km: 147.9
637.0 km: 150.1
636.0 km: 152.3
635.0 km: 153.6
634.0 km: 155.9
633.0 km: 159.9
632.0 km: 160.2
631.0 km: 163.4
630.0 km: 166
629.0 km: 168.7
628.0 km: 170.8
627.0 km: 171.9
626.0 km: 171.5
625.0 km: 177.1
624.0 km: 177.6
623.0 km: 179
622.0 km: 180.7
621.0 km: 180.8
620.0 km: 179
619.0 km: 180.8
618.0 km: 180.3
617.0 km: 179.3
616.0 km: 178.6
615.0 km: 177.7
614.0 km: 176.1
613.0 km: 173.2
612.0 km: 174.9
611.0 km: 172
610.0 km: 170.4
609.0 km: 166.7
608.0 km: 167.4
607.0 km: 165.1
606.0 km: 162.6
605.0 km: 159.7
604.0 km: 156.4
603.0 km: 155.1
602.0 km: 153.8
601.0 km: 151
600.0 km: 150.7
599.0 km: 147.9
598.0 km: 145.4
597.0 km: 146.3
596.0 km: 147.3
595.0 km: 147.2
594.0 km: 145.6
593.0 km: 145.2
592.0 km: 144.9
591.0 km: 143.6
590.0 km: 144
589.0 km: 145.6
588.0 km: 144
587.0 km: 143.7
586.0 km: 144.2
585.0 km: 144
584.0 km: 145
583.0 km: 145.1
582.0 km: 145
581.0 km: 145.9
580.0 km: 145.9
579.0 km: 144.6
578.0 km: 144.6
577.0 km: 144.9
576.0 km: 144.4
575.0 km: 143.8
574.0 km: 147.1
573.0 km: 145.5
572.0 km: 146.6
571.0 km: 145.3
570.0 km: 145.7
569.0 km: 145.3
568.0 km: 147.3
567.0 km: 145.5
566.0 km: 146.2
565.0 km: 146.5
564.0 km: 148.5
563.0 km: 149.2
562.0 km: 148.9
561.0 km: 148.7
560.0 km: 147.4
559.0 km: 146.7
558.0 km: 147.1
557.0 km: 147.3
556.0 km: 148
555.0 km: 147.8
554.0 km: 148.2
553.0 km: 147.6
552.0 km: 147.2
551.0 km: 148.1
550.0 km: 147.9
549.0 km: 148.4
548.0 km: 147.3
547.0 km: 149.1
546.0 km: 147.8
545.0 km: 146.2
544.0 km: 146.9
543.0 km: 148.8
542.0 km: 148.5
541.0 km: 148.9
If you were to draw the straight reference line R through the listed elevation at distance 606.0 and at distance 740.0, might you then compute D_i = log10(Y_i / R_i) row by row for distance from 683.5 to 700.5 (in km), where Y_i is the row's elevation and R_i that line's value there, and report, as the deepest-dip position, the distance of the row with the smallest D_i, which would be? 695.0 km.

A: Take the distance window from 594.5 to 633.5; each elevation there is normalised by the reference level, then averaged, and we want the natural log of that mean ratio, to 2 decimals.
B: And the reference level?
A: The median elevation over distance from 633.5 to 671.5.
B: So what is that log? 0.18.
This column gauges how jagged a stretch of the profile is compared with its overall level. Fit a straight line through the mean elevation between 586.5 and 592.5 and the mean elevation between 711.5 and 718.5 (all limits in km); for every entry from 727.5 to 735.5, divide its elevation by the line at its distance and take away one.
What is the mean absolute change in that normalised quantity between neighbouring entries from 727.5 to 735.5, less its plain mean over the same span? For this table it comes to 0.010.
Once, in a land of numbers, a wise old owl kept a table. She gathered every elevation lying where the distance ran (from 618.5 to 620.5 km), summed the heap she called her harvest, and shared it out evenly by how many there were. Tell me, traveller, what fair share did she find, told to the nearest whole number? 180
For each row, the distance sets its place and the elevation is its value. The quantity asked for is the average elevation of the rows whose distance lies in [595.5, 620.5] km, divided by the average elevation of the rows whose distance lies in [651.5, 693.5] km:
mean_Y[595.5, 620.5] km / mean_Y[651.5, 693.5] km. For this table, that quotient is 1.25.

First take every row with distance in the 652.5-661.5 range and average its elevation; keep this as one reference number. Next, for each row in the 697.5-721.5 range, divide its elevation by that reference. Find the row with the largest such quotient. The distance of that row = 719.0 km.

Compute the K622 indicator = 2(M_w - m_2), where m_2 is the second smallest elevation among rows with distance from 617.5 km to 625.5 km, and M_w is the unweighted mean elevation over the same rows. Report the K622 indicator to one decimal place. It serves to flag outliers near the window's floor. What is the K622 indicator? 3.6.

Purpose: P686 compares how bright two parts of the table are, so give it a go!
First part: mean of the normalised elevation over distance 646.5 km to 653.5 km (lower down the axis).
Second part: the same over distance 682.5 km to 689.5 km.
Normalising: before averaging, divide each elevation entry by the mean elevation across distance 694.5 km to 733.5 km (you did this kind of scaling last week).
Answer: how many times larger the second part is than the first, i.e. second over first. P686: 0.89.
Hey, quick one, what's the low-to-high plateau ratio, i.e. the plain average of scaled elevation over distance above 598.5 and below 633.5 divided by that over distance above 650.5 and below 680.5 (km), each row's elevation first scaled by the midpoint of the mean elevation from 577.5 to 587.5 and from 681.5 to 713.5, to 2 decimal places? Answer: 1.24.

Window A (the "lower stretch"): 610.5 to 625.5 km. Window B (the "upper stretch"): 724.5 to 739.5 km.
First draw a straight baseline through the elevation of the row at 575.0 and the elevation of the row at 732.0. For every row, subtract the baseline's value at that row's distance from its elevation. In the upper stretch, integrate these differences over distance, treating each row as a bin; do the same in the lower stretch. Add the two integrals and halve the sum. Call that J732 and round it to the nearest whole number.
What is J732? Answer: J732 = 287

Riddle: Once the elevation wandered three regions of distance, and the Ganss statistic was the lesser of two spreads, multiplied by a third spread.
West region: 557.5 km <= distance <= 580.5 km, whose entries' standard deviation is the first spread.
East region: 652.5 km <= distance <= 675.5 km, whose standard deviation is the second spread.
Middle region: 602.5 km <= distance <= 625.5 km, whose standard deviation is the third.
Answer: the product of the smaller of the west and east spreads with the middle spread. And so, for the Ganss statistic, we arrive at 12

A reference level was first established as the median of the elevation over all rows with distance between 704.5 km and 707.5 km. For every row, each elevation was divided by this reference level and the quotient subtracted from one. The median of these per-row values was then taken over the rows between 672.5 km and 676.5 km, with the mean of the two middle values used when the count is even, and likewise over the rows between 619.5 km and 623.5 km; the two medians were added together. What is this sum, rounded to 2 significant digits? -0.44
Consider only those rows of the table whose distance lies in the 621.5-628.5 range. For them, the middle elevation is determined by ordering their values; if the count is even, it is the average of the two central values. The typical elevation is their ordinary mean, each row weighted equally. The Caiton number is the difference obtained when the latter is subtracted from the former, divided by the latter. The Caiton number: 0.009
